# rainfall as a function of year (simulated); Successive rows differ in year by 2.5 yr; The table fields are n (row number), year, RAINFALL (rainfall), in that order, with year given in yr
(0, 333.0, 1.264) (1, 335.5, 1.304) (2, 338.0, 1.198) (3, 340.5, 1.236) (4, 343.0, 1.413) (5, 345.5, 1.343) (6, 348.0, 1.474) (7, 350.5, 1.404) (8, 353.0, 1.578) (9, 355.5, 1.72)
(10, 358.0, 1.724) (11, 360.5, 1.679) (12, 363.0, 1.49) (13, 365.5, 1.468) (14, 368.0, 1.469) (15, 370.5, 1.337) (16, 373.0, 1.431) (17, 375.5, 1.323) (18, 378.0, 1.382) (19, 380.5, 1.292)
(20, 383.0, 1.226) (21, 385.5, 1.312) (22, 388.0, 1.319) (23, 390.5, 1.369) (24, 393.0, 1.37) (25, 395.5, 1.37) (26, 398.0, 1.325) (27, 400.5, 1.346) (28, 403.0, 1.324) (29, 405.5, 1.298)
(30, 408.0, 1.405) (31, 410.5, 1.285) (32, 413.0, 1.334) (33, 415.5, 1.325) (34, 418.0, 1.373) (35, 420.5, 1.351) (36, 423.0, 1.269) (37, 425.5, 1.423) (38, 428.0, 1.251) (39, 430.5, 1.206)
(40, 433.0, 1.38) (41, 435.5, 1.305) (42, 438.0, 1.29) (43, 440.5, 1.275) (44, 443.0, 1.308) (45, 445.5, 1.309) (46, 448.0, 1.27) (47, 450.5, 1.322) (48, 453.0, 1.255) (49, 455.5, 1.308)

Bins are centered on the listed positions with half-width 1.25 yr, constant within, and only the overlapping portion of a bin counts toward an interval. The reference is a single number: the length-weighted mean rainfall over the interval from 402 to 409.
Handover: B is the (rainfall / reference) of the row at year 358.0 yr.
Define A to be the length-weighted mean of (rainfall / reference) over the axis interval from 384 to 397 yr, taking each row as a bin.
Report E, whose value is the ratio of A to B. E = 0.78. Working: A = 1.00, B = 1.29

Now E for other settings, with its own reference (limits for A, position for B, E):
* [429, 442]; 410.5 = 1.00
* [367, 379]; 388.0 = 1.05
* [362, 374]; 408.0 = 1.02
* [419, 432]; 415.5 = 0.98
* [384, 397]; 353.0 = 0.85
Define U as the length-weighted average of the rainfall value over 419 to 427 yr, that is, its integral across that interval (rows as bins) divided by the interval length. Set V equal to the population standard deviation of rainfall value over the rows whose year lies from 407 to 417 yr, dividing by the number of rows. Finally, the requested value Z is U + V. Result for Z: 1.39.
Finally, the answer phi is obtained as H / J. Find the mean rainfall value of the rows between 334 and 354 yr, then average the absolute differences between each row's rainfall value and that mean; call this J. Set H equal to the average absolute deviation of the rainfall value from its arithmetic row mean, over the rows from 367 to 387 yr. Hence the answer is 1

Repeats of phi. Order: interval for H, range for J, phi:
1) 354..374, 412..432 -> 2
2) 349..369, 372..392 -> 2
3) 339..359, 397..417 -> 6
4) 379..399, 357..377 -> 0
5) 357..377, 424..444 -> 2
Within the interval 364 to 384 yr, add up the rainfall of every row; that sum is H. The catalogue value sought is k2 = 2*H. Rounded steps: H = 10.9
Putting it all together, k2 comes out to 21.9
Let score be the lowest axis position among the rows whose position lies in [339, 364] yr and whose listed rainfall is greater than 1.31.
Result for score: 343.0 yr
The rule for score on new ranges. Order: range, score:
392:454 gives 393.0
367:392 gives 368.0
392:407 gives 393.0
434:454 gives 450.5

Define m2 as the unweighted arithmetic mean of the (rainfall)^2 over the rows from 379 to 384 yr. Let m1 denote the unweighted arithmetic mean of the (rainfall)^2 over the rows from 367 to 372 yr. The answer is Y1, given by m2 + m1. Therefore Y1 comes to 3.56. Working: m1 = 1.97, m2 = 1.586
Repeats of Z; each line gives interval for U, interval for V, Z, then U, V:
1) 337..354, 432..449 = 1.41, 1.38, 0.03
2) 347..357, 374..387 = 1.60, 1.55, 0.05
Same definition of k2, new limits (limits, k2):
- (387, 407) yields 21.4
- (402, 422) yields 21.4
